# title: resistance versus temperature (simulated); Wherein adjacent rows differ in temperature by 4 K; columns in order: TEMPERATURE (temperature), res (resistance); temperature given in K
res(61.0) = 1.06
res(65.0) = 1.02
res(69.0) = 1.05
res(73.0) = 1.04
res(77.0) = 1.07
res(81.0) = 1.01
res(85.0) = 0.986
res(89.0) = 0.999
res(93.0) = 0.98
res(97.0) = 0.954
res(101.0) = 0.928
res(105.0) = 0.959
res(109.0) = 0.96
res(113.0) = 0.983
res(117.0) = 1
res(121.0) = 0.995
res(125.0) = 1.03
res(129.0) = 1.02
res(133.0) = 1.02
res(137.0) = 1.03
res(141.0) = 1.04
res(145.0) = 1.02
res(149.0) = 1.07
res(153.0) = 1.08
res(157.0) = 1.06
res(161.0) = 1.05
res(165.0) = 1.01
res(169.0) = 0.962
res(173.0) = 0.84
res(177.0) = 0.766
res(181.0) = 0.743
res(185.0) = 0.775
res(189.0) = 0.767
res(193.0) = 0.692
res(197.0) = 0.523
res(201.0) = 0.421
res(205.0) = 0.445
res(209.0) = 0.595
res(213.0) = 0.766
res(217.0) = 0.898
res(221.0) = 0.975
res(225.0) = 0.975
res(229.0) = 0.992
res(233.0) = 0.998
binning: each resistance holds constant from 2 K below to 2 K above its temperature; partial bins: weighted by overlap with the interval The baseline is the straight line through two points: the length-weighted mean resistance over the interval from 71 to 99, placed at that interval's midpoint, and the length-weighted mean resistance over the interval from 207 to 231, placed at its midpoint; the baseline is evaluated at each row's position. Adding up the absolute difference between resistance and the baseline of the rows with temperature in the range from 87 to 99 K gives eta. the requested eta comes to 0.06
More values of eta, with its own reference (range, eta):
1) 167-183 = 0.43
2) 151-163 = 0.40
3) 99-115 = 0.11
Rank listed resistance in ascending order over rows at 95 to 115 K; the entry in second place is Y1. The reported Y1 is 0.954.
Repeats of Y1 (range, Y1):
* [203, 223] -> 0.595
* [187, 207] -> 0.445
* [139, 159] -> 1.04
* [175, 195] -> 0.743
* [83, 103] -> 0.954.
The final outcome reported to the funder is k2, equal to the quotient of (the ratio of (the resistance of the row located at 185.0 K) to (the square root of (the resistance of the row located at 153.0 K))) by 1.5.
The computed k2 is 0.497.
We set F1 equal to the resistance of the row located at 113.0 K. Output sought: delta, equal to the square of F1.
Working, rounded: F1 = 0.983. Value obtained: 0.97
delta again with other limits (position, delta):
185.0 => 0.60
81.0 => 1.02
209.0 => 0.35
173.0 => 0.71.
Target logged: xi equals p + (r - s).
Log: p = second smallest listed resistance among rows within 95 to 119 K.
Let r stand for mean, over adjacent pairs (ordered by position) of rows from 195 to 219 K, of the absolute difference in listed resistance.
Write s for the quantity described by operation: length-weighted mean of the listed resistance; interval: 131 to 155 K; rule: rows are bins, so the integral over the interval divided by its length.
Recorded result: 0.0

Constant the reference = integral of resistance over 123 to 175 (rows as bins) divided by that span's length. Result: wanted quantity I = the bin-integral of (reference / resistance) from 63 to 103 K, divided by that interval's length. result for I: 1.02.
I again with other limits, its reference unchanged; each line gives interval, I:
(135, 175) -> 1.01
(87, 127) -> 1.04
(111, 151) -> 1.00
